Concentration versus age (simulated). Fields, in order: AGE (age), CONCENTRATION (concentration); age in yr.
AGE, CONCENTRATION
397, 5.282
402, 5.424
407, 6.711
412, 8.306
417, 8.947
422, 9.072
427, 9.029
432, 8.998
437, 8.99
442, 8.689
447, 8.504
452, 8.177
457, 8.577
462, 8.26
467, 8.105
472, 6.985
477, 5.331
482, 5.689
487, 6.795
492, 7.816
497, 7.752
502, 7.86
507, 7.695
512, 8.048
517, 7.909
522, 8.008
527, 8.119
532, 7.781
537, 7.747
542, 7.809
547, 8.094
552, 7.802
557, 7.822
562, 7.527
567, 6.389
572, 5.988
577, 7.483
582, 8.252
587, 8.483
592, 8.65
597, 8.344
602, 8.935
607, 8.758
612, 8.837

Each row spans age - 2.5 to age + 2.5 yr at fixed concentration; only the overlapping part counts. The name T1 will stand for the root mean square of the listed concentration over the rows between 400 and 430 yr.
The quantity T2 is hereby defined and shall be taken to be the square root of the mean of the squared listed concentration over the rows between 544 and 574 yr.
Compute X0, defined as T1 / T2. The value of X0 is 1.10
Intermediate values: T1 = 8.03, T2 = 7.31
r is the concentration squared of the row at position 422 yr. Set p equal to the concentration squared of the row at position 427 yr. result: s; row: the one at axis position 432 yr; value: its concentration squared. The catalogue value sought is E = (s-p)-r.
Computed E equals -83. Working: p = 82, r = 82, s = 81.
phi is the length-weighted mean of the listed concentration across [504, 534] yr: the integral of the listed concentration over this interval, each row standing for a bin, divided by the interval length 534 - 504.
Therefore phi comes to 7.9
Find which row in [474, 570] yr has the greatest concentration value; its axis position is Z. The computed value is 527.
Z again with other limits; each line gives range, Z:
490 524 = 512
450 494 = 457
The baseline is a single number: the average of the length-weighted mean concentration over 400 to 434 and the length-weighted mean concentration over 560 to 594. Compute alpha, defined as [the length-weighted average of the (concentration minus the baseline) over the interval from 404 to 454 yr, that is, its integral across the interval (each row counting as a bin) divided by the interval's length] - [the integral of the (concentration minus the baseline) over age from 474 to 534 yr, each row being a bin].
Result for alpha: 26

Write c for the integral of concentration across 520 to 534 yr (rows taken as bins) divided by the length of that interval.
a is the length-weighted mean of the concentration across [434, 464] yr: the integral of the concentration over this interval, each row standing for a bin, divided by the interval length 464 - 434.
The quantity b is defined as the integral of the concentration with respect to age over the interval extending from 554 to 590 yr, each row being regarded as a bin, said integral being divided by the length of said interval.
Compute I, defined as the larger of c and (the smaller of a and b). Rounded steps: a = 8.5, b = 7.4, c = 8.0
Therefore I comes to 8.0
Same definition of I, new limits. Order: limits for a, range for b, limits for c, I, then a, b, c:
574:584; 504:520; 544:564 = 7.8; 7.8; 7.9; 7.8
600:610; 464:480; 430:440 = 9.0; 8.8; 6.8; 9.0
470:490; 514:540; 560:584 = 7.1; 6.2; 7.9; 7.1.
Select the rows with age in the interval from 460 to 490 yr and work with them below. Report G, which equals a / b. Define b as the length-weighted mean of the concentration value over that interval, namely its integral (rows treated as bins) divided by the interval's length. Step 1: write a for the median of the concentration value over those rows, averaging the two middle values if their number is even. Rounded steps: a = 6.9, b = 6.85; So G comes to 1.01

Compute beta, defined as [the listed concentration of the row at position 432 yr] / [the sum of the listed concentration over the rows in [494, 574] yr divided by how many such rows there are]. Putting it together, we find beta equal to 1.18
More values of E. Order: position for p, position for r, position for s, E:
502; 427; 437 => -62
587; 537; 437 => -51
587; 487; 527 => -52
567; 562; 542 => -36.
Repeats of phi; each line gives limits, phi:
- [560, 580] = 6.9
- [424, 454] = 8.7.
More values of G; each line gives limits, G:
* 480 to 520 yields 1.04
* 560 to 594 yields 1.00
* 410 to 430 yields 1.01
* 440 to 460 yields 1.01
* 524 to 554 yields 0.99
